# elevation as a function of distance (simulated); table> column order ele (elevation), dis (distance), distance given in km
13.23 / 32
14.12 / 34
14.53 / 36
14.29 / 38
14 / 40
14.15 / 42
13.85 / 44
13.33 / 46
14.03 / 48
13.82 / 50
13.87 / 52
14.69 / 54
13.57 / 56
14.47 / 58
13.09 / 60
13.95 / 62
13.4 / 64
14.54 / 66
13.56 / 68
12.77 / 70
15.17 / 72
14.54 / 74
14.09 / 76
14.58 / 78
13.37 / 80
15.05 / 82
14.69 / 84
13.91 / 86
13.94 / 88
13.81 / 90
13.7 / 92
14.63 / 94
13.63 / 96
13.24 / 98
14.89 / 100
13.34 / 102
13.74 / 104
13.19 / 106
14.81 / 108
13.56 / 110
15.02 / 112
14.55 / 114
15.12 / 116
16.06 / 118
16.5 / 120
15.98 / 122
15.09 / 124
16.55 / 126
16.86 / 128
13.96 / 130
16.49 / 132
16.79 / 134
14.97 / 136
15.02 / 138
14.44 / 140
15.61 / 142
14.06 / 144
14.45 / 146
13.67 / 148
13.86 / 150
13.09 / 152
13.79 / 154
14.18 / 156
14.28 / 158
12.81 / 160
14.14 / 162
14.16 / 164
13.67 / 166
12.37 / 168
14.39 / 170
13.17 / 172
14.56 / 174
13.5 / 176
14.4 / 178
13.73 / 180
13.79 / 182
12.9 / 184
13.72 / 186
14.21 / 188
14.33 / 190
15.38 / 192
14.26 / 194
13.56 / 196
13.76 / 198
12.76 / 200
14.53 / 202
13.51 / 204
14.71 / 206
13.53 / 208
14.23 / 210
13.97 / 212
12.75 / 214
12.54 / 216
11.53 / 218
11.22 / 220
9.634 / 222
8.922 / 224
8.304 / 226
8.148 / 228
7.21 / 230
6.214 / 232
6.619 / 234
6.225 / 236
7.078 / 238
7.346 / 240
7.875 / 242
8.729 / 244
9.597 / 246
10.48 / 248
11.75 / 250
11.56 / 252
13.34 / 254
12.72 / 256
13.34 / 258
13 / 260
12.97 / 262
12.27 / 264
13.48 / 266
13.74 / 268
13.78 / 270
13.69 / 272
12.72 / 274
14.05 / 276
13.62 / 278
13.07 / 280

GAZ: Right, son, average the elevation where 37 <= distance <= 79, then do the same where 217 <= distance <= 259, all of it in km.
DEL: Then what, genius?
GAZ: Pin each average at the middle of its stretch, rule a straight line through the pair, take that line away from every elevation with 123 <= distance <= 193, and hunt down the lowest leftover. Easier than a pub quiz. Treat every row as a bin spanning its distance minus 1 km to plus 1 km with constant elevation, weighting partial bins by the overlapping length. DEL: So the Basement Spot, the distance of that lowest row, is 168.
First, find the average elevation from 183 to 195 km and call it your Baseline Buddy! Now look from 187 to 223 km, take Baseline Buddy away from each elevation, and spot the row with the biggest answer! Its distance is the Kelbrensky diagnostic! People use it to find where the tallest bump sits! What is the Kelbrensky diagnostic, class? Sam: 192 km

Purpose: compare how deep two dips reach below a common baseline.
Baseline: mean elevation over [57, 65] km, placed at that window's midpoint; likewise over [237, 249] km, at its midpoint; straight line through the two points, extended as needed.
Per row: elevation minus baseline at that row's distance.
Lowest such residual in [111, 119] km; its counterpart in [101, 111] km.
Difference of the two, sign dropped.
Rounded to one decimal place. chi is 1.6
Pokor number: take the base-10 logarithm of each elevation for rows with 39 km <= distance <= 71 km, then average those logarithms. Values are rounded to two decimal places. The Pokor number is 1.14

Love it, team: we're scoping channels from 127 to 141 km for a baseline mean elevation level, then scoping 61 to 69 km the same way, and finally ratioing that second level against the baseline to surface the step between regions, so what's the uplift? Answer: 0.89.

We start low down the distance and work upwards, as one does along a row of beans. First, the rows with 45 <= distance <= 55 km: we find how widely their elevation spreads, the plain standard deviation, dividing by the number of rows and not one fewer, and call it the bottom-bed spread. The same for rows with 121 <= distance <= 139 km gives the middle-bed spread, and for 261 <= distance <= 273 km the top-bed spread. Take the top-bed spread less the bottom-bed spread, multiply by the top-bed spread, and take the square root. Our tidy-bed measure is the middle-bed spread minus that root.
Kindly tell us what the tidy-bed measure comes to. 0.72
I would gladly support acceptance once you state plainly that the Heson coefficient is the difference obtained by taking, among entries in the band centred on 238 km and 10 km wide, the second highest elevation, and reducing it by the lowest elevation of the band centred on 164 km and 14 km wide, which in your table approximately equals -5.0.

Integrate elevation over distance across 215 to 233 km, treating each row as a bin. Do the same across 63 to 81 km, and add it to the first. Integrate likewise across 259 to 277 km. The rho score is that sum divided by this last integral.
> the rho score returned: 1.8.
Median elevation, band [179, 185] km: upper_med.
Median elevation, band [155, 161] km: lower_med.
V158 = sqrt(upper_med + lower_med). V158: 5.28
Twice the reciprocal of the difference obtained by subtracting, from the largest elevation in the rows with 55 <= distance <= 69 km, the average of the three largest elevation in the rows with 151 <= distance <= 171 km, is 8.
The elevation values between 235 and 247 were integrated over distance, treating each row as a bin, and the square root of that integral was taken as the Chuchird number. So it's 9.7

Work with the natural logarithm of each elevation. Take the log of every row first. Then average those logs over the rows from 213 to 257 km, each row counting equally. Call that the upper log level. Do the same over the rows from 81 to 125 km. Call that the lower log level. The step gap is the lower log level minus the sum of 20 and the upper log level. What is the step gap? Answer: -19.6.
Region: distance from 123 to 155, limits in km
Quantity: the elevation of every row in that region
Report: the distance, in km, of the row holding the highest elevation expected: 128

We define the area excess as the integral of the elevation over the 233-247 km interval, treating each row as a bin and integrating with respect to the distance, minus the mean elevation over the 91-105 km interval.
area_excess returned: 93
